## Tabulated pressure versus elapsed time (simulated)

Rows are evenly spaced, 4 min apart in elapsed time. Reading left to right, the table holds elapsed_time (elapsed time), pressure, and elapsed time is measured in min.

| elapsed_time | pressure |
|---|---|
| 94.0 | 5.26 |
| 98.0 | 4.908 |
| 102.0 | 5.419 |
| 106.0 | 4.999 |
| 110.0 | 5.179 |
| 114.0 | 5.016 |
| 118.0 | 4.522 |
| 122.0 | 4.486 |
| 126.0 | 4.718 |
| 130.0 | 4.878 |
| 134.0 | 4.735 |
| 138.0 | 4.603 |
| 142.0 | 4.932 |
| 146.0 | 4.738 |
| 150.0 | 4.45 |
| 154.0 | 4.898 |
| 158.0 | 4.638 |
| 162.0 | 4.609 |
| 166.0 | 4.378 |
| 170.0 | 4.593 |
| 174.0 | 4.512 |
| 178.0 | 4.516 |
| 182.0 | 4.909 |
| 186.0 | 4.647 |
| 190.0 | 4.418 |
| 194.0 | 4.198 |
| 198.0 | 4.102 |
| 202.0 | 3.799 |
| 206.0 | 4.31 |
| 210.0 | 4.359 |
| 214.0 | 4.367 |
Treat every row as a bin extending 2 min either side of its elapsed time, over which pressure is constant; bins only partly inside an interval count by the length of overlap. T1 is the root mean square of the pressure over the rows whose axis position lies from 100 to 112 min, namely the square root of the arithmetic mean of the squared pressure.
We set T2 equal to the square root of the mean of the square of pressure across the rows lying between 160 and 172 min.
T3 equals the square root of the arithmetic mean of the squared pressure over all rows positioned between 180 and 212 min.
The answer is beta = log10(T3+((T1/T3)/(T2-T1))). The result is 0.41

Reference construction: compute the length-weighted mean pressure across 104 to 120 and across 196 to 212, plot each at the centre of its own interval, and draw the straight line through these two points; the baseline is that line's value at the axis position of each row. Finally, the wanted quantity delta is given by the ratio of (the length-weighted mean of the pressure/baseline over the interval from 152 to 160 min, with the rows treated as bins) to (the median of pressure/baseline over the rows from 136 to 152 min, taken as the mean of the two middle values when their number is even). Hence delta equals 1.05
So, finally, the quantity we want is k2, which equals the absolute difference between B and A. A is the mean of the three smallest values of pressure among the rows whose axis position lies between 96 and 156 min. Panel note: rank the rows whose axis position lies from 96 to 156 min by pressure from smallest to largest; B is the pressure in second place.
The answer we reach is 0.000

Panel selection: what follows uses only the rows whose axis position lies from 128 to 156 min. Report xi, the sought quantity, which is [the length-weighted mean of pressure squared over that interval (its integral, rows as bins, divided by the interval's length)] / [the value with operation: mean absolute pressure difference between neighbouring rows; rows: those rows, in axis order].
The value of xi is 88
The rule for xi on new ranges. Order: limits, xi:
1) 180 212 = 79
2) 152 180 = 154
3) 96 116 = 82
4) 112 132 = 97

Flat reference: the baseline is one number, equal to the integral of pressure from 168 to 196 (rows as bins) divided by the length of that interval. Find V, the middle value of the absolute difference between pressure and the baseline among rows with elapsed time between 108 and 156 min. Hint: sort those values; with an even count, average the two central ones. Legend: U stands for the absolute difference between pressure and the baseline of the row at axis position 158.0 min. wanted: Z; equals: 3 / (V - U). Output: 30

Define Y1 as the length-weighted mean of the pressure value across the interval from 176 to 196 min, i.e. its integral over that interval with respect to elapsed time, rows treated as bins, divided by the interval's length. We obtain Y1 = 4.54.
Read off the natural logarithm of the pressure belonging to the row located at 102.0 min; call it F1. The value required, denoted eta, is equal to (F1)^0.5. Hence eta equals 1.300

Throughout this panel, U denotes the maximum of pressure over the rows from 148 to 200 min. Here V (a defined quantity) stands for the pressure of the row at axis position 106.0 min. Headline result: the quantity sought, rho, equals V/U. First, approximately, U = 4.909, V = 4.999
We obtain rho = 1.02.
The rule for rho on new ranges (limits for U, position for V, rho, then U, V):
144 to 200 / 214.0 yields 0.89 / 4.909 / 4.367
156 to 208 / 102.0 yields 1.10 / 4.909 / 5.419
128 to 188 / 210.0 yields 0.88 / 4.932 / 4.359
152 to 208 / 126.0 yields 0.96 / 4.909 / 4.718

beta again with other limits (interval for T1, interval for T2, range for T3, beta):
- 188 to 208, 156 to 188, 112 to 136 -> 0.83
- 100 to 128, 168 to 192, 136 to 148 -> 0.17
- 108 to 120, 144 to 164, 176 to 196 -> -0.91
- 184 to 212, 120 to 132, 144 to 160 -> 0.83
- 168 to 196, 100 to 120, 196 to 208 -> 0.80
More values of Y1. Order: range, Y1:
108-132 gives 4.80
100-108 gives 5.21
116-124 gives 4.50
